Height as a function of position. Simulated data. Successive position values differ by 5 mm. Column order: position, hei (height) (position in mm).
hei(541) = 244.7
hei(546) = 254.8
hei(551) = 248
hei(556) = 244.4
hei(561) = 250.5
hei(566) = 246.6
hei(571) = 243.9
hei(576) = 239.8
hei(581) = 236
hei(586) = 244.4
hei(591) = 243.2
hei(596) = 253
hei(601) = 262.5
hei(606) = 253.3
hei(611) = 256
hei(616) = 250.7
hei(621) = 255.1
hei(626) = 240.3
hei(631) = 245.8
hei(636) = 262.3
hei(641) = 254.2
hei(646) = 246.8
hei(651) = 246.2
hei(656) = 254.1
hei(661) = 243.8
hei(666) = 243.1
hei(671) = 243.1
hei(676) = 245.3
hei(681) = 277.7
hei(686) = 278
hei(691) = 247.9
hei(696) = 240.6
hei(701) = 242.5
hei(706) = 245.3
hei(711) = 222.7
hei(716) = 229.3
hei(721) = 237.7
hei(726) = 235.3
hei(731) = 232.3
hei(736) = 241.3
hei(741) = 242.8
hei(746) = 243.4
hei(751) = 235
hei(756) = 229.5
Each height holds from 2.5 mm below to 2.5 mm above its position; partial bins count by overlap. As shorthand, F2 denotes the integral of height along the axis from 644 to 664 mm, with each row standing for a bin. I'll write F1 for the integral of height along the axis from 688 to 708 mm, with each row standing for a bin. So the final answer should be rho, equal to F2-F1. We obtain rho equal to 55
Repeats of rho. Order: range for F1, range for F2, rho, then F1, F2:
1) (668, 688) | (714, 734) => -524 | 5203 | 4679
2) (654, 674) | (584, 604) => 104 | 4916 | 5020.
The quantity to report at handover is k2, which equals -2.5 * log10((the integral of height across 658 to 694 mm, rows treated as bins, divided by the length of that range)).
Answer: -6.01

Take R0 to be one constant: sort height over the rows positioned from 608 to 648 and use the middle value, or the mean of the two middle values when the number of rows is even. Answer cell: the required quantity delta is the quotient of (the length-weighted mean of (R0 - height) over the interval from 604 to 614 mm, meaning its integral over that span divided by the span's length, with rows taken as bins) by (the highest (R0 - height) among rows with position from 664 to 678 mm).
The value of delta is -0.22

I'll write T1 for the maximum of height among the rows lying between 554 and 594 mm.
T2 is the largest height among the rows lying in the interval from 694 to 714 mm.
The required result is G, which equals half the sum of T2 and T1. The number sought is 248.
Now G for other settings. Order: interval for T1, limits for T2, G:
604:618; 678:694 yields 267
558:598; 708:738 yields 247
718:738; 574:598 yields 247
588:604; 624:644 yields 262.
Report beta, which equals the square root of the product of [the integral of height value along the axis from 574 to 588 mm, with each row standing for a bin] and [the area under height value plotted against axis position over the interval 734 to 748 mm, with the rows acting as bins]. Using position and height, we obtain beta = 3377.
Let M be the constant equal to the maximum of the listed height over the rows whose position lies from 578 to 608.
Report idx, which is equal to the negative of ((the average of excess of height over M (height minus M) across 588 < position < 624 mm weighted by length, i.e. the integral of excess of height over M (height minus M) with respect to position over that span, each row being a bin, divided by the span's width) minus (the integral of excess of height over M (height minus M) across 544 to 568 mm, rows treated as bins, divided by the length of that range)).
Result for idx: -4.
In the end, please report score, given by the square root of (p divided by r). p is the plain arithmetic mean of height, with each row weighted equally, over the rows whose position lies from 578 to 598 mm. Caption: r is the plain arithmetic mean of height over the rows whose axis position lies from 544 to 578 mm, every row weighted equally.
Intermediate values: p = 244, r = 247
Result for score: 0.99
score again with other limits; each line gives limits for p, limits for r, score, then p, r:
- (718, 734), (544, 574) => 0.97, 235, 248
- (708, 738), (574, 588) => 0.99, 233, 240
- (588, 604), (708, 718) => 1.06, 253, 226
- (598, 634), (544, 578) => 1.01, 252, 247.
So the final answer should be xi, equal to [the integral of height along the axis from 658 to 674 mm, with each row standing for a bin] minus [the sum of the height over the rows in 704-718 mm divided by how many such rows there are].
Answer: 3667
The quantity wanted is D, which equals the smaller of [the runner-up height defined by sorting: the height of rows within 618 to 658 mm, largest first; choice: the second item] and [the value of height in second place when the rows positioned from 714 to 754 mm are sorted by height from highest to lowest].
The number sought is 243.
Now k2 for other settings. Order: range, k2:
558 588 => -5.97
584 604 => -6.00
